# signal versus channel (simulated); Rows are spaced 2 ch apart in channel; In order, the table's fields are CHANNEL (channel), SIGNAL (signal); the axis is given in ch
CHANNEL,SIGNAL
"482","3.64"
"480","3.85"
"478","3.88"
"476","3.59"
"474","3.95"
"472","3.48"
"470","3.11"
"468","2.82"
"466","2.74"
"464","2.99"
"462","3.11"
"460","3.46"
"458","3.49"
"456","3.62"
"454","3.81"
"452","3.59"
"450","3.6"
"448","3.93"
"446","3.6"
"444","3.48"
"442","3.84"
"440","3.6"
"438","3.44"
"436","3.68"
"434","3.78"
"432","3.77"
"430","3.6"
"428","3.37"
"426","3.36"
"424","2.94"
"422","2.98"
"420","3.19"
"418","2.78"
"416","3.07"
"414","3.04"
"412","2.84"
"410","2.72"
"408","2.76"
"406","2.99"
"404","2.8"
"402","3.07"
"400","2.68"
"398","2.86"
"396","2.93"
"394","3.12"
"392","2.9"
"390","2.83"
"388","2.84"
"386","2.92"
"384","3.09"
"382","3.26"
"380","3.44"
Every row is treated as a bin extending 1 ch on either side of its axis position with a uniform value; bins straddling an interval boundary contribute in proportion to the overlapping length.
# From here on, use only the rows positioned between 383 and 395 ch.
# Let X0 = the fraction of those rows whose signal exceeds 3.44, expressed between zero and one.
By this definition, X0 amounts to 0.00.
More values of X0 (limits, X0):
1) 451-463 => 0.83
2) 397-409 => 0.00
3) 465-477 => 0.50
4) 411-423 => 0.00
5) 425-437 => 0.67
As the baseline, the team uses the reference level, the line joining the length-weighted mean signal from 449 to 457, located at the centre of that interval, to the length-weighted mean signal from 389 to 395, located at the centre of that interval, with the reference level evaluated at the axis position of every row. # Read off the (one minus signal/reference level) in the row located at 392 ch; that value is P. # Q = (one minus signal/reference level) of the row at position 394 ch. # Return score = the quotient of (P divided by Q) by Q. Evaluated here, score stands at 7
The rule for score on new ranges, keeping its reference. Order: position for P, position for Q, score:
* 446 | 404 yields -1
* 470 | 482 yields 25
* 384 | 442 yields -10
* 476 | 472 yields 8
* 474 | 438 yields -94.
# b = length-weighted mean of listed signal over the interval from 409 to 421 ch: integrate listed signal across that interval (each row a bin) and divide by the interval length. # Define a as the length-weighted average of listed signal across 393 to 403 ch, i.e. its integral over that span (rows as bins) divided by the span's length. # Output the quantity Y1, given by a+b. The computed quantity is 5.9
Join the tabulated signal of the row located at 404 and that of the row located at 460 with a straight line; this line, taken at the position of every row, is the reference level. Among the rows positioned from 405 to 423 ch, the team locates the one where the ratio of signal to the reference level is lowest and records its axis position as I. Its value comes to 418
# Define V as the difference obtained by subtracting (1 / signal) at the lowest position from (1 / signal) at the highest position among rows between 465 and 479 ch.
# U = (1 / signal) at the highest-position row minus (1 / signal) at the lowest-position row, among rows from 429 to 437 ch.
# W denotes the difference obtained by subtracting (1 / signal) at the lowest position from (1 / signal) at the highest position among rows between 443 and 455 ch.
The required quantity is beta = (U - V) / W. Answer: -4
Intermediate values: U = -0.006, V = -0.107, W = -0.02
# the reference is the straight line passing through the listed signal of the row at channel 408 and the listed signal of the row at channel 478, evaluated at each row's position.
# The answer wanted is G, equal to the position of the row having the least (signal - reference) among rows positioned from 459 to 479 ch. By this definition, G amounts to 466 ch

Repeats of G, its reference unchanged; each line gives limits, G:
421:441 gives 424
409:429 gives 418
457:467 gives 466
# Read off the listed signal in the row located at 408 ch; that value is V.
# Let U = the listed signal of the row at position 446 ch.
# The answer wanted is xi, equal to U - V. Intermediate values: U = 3.6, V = 2.76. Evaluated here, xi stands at 0.8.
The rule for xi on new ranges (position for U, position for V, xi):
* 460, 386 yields 0.5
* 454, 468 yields 1.0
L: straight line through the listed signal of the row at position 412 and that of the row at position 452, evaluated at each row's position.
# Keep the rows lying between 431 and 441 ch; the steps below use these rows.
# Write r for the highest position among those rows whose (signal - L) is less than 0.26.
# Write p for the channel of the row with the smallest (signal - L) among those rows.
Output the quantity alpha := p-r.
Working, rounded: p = 438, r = 440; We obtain -2 ch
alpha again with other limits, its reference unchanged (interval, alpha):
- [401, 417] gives -6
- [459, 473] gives -6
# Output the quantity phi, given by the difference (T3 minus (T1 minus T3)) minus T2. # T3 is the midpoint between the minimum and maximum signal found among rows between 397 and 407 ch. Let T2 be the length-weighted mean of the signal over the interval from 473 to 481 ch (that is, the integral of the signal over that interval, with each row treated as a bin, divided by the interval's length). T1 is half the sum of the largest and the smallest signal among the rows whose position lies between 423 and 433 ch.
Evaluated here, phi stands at -1.4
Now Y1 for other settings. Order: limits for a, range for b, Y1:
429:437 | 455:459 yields 7.3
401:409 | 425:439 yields 6.5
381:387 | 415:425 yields 6.1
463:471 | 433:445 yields 6.6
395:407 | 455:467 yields 6.1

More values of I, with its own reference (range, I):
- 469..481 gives 470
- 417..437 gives 418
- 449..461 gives 460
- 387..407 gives 400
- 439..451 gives 444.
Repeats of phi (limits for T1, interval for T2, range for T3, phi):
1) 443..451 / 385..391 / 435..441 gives 0.6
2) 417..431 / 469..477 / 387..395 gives -0.8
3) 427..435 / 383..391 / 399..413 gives -0.7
